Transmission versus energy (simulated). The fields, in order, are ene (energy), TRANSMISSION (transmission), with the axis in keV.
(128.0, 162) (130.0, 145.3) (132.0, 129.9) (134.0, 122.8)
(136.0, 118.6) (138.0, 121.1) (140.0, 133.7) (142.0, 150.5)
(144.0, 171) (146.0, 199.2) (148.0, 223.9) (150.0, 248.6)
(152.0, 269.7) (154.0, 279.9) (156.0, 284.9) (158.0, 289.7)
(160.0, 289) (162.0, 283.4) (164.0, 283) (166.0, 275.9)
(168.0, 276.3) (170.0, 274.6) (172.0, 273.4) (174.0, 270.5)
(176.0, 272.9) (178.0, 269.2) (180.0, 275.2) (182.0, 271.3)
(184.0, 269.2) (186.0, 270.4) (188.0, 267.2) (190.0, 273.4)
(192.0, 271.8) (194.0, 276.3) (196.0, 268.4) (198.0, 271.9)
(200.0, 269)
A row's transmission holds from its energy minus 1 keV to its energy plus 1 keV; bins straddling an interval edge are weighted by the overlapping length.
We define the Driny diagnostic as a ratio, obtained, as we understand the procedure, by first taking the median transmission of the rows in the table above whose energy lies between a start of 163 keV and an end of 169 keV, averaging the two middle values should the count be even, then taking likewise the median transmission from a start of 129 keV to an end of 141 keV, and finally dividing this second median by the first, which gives 0.46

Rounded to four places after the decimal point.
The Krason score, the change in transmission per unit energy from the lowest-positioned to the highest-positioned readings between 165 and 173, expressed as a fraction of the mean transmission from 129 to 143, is -0.0032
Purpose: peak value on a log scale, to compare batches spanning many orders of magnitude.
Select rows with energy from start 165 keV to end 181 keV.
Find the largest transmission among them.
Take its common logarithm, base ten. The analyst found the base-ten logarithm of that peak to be 2.44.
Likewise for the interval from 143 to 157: 2.45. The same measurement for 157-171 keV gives 2.46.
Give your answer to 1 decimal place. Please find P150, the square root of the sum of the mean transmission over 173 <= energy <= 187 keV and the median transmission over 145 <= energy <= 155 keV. 22.8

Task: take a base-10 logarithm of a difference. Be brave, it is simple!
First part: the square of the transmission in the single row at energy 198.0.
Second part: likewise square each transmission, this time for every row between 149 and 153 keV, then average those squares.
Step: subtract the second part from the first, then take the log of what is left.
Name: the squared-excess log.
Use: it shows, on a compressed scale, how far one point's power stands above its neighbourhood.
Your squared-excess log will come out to 3.82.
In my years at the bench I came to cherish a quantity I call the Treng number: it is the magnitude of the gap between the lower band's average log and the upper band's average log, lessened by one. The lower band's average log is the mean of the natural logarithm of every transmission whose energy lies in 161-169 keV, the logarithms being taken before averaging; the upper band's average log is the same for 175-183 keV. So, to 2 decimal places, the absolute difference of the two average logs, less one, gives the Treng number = -0.97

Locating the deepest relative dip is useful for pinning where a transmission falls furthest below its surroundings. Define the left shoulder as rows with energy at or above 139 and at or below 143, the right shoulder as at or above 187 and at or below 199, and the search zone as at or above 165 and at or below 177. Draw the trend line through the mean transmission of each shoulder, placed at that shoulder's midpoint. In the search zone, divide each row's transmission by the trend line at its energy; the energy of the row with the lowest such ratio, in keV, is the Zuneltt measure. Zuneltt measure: 176.0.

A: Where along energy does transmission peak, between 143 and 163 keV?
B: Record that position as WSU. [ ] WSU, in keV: 158.0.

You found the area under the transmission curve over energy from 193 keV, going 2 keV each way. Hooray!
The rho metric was 1096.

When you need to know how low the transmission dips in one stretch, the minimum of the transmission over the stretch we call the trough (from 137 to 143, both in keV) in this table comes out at 121.1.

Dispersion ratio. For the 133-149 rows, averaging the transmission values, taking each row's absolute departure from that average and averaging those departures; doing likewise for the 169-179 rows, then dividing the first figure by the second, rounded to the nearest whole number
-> 18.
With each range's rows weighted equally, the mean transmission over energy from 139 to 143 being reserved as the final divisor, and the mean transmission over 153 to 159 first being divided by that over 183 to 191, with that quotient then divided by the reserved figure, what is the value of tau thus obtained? 0.0074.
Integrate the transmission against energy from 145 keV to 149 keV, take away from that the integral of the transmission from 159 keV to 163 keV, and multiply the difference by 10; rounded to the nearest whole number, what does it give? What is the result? -2986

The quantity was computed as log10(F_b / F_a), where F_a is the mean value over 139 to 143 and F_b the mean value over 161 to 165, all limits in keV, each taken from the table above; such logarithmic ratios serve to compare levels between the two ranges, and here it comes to 0.30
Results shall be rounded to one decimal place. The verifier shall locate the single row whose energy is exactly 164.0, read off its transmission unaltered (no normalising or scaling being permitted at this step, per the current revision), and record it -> 283.0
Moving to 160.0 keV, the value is 289.0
